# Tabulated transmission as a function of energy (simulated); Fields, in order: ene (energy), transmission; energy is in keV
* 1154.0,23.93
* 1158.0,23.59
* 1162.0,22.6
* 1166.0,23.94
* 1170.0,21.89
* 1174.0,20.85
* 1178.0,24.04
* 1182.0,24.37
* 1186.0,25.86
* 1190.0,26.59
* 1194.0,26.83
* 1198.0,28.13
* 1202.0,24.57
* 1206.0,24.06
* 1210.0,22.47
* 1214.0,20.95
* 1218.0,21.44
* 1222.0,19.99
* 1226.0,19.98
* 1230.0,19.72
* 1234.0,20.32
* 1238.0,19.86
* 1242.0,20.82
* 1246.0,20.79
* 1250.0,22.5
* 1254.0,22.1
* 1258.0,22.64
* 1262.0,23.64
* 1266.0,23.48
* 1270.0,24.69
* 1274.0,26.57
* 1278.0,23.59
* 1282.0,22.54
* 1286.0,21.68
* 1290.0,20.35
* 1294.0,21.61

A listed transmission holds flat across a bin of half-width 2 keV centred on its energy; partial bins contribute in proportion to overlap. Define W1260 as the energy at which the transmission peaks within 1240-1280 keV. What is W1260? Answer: 1274.0 keV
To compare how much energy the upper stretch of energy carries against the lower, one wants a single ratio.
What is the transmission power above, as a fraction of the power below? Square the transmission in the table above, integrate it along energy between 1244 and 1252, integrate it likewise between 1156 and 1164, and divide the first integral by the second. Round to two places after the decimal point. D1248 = 0.88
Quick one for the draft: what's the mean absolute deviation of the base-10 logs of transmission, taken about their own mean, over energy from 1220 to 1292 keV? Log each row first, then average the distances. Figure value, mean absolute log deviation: 0.031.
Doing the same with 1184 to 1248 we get 0.047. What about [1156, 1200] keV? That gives 0.031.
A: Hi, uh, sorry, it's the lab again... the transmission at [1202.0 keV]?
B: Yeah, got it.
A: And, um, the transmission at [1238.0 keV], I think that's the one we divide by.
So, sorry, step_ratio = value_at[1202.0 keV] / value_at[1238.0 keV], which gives 1.2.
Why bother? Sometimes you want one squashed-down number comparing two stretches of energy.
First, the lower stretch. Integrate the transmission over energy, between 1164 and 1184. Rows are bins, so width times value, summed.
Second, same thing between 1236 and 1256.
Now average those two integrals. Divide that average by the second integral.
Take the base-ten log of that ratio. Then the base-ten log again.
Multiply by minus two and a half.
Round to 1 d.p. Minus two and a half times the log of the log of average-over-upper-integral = 4.4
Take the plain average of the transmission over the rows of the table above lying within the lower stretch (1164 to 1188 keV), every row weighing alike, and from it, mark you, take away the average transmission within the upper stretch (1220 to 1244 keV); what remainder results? 3.4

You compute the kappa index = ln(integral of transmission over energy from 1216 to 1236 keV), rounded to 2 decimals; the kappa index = 6.01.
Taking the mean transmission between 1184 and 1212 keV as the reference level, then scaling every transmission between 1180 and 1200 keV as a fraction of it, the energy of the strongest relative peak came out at 1198.0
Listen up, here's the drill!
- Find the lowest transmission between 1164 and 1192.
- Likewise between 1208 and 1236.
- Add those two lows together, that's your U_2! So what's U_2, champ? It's 40.6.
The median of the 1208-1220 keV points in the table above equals 21.4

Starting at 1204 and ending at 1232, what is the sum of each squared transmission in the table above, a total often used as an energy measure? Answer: 3170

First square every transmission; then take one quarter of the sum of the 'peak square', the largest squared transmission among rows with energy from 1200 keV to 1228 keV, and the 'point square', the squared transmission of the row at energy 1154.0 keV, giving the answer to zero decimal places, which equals 294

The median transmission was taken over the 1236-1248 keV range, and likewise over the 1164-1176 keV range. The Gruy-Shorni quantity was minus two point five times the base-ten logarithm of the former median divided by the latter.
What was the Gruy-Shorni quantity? 0.06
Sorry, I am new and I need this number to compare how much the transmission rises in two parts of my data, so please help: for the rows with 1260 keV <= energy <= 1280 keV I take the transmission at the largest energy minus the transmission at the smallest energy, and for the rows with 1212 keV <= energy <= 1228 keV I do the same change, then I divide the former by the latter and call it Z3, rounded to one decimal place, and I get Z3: 0.1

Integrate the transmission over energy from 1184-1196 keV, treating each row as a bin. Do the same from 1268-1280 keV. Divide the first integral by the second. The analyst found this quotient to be 1.06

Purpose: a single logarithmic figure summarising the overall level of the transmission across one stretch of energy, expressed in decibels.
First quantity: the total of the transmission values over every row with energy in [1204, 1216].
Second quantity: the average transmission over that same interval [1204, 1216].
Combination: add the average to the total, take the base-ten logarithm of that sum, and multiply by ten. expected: 19.54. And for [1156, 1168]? 19.71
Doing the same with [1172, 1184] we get 19.65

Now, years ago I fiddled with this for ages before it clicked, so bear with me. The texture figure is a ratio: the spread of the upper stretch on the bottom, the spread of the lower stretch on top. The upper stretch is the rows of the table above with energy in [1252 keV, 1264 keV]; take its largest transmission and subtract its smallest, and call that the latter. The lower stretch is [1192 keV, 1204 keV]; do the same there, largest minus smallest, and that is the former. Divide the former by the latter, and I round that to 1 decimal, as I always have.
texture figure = 2.3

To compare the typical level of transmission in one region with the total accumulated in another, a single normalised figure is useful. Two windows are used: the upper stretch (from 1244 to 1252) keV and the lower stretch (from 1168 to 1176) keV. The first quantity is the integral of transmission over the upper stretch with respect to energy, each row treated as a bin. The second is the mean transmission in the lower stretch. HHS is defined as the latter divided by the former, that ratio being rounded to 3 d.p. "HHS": 0.123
